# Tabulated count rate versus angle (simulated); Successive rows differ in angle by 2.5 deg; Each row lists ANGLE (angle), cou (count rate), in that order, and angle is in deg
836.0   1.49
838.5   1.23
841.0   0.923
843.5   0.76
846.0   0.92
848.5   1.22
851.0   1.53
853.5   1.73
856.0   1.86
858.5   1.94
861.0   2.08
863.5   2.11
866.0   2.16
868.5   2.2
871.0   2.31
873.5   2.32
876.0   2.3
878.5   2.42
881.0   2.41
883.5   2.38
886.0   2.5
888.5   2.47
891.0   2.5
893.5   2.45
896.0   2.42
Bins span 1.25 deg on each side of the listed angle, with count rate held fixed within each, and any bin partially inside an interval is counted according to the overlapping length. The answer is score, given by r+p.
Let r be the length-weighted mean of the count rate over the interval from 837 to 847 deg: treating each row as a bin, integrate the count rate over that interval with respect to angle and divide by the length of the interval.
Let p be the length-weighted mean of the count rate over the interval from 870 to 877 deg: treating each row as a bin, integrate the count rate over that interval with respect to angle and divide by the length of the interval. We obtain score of 3.28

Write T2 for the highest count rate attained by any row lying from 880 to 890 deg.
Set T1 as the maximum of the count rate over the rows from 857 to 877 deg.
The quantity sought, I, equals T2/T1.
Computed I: 1.08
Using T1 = 2.32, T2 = 2.5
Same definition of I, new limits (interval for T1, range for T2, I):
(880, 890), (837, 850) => 0.49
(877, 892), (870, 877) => 0.93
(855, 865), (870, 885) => 1.15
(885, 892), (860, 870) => 0.88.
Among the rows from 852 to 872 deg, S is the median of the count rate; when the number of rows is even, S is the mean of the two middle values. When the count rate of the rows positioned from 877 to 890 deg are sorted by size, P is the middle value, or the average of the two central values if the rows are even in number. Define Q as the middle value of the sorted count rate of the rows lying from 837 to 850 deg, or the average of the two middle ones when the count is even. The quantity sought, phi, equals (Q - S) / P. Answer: -0.48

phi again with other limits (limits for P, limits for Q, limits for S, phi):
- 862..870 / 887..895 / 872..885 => 0.04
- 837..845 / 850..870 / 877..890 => -0.44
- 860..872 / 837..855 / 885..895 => -0.59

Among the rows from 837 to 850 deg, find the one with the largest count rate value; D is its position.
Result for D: 838.5 deg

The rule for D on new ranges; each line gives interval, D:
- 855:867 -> 866.0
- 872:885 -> 878.5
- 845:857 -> 856.0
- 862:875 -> 873.5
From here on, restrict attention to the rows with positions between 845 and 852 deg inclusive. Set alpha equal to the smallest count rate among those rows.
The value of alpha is 0.92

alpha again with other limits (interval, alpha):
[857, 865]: 1.94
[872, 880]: 2.3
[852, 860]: 1.73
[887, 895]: 2.45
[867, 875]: 2.2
